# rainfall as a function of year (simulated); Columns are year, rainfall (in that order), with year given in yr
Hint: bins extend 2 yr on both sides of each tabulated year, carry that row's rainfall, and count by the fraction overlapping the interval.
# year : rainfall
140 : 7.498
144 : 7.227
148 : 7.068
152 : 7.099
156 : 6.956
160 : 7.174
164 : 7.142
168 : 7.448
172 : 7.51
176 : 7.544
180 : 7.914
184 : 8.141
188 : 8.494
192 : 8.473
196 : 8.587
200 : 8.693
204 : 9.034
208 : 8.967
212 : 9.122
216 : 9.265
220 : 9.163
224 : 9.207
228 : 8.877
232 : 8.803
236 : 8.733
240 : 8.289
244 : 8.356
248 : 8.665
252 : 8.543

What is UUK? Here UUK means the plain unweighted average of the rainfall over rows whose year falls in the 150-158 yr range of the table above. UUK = 7.0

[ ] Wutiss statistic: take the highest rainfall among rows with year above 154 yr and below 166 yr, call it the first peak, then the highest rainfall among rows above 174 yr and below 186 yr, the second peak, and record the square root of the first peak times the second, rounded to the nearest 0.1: 7.6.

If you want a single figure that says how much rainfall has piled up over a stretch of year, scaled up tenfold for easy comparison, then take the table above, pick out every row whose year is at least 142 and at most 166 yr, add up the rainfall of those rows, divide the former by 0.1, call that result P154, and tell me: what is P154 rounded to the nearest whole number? 427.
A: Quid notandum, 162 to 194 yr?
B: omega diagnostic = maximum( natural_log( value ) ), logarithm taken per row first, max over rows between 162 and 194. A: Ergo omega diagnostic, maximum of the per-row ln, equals 2.14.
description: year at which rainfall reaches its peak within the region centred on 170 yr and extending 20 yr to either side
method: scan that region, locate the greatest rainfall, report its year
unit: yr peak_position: 188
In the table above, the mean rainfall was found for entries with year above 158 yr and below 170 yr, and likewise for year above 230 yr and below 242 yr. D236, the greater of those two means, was 8.6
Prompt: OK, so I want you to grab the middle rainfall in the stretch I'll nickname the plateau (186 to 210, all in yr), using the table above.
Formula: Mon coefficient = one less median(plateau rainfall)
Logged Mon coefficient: -7.6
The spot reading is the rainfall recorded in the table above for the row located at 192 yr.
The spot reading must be 8.473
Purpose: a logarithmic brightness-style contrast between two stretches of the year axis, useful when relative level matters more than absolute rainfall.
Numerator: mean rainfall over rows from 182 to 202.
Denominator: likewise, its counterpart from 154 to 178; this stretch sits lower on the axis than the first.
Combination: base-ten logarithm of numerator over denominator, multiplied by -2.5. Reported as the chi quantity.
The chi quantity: -0.163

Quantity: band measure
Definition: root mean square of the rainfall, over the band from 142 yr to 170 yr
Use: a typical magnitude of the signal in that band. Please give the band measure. 7.2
